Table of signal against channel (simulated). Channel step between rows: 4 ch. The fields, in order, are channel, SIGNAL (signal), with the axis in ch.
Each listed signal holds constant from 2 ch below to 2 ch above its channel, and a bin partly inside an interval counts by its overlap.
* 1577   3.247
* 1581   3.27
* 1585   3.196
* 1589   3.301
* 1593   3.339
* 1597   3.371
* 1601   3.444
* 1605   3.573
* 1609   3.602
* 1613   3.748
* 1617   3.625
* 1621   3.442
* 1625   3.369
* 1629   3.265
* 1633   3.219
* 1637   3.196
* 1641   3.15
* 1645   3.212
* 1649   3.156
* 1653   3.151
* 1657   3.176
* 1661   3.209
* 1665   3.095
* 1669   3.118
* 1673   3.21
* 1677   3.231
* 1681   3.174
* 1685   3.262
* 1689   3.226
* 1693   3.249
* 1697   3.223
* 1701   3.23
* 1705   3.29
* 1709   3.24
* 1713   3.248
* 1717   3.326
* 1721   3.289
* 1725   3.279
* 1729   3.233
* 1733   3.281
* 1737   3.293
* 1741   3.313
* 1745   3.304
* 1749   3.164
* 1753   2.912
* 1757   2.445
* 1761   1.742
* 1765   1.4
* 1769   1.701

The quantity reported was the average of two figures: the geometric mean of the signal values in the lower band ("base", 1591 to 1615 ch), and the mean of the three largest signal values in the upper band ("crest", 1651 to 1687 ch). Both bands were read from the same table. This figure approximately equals 3.37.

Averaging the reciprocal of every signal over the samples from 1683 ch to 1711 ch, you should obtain 0.308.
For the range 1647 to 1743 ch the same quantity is 0.310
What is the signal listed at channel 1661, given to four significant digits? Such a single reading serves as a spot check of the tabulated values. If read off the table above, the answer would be 3.209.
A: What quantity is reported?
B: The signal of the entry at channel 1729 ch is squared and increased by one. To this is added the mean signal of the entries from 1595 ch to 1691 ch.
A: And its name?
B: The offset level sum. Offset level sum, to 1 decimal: 14.8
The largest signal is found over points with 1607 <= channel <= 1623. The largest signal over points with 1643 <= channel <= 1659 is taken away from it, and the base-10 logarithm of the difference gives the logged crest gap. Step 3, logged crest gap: -0.27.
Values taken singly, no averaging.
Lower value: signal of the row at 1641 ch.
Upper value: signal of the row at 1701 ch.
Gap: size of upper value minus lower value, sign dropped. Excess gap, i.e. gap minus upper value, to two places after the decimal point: -3.15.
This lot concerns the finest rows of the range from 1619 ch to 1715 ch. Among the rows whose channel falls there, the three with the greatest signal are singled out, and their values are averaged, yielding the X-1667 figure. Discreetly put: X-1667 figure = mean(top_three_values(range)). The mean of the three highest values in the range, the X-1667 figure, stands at 3.37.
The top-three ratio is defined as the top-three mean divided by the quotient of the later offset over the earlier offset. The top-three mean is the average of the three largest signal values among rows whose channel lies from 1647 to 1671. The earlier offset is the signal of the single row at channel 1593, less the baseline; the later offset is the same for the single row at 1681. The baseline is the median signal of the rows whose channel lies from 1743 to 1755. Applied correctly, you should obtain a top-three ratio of 56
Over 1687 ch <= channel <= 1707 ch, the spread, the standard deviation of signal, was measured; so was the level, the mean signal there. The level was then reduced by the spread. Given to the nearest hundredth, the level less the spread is 3.22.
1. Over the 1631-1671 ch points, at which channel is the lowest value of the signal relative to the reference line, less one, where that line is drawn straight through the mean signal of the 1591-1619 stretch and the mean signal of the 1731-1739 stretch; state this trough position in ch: 1665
